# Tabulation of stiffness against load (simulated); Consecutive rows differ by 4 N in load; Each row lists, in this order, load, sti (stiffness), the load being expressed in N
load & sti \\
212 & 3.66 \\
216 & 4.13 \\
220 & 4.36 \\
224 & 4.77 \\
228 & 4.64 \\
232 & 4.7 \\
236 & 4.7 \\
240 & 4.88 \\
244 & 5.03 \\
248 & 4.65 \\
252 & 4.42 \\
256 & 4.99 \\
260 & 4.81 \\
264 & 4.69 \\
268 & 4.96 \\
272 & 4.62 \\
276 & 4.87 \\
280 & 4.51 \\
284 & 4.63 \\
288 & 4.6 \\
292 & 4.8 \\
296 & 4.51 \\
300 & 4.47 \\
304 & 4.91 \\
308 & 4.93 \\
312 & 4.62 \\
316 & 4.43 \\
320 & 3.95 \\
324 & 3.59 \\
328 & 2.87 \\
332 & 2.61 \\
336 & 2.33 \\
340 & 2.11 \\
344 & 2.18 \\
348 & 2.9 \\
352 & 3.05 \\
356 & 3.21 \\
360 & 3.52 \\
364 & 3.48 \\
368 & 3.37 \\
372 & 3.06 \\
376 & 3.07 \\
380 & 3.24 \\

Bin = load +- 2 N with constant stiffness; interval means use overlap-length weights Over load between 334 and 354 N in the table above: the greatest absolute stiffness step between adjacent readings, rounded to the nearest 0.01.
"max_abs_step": 0.72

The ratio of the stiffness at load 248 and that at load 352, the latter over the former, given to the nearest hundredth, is 0.66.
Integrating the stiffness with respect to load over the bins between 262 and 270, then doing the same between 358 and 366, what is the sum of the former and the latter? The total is 67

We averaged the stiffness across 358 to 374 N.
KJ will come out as 3.36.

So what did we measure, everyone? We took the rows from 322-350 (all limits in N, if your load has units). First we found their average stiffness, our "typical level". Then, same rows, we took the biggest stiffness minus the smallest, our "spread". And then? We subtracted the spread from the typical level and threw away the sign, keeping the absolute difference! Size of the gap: 1.2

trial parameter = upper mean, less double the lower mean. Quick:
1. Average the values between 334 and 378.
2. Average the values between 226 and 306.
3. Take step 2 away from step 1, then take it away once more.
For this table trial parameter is -6.50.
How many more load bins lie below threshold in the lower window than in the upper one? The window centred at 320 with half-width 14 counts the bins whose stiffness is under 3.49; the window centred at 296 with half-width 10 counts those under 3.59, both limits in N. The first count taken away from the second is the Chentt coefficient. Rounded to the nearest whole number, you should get -2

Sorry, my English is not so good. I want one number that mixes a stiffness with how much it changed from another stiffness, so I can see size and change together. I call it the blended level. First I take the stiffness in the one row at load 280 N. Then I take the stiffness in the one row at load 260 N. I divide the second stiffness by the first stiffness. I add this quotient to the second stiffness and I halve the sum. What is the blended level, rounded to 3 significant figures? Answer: 2.94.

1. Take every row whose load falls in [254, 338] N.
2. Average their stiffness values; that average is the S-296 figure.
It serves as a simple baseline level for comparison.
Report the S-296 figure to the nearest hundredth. 4.32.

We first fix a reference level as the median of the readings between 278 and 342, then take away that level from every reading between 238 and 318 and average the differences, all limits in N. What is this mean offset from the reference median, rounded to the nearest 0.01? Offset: 0.23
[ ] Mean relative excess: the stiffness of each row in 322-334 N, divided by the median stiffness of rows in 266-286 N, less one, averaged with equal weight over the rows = -0.347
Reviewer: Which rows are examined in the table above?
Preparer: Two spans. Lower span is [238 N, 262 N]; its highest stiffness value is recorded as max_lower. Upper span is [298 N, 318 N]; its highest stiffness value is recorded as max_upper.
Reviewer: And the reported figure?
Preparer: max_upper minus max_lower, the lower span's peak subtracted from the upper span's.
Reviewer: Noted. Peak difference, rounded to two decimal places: -0.10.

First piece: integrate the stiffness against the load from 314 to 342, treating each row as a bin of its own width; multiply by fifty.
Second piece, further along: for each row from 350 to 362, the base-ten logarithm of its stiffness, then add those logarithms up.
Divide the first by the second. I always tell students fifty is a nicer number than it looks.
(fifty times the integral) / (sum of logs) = 2848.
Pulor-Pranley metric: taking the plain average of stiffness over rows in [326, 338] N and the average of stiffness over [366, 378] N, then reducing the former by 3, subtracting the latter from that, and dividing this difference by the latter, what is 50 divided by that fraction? -44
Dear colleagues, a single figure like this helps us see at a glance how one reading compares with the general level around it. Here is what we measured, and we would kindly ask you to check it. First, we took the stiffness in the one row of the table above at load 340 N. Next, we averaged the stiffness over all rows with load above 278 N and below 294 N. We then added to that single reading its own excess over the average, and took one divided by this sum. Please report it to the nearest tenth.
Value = -2.4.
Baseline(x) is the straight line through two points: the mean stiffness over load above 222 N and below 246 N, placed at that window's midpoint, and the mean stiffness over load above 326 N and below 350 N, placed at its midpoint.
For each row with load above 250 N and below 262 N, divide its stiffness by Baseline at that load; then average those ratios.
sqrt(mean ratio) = 1.05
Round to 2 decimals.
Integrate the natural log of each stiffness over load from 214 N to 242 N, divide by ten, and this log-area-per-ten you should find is 4.27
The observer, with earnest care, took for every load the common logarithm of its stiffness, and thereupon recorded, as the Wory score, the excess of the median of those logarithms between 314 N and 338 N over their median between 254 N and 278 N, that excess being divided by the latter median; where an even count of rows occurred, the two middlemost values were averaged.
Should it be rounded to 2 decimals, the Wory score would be -0.26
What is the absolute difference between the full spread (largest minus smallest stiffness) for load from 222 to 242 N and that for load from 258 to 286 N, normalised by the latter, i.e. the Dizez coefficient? 0.47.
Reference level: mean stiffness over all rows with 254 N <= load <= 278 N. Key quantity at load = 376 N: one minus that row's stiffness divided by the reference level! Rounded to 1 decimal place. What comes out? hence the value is 0.4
